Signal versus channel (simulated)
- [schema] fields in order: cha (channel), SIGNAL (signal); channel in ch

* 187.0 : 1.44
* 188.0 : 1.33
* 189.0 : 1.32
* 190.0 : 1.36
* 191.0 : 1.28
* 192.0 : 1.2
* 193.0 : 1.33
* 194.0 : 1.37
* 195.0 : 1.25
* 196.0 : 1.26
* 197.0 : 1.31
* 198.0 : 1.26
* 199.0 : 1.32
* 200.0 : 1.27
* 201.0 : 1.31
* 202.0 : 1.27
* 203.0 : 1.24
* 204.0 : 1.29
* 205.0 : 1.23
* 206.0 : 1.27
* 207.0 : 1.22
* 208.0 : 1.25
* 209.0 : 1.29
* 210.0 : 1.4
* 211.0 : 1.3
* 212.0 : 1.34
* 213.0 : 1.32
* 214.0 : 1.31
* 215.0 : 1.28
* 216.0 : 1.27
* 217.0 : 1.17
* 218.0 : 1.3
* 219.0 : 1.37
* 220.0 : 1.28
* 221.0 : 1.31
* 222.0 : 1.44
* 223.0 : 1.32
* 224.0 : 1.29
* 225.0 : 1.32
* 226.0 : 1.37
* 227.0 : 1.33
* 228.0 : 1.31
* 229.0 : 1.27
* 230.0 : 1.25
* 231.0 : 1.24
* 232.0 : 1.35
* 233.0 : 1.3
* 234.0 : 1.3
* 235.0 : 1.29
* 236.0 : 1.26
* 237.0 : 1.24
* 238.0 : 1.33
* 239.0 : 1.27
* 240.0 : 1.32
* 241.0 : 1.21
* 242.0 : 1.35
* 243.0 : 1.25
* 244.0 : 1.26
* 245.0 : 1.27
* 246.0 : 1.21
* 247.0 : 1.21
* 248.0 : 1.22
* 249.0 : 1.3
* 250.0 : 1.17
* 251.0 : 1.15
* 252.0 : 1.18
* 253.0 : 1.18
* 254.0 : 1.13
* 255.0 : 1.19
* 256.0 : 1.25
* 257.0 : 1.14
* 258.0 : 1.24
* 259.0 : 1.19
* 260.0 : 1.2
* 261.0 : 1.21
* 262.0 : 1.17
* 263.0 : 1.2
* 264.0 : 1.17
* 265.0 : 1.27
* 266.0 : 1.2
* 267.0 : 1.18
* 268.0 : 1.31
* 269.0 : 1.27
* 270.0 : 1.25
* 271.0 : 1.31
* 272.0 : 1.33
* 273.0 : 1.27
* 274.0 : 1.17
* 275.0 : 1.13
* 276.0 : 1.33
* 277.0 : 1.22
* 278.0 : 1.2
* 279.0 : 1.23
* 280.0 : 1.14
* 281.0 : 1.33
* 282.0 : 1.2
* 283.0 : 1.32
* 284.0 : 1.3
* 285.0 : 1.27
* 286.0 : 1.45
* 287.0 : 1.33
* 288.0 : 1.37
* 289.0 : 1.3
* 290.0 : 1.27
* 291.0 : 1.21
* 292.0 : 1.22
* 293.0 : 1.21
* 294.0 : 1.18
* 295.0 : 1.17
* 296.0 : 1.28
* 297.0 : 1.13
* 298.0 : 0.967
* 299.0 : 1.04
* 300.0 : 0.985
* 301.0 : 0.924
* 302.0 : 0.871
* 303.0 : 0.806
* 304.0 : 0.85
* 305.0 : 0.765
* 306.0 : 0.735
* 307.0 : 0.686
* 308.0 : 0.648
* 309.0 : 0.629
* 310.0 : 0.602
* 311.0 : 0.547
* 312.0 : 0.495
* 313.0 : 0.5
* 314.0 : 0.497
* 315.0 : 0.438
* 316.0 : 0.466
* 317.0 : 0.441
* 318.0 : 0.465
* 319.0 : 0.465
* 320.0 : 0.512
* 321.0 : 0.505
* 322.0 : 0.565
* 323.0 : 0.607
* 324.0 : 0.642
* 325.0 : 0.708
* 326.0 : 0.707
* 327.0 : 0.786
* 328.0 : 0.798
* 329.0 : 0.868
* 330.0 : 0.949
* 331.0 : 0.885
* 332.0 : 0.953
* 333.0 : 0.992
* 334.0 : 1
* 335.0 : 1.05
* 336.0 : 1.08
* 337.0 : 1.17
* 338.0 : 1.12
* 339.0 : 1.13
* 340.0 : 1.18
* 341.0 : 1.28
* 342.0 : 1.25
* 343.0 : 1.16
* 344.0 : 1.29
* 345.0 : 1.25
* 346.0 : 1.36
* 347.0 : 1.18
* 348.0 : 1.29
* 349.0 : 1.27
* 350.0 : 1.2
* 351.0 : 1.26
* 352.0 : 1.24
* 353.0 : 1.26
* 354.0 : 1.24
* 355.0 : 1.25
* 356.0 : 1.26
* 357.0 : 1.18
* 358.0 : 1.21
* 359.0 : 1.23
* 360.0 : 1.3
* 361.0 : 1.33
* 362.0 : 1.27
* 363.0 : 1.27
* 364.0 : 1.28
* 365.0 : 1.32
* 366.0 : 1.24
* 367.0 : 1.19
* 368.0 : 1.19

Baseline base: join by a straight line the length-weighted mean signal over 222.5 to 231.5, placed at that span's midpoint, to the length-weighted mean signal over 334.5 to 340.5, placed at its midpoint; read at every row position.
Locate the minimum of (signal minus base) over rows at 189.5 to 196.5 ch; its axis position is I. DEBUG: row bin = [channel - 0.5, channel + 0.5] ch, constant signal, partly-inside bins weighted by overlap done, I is 192.0 ch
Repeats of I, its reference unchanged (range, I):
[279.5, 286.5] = 280.0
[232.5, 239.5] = 237.0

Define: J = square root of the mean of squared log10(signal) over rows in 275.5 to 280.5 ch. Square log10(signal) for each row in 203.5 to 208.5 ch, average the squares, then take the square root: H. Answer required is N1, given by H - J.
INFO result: 0.008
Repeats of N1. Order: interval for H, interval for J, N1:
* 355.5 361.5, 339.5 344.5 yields 0.007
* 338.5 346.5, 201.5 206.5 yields -0.005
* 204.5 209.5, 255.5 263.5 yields 0.018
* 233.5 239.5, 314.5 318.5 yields -0.237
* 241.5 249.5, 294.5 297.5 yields 0.021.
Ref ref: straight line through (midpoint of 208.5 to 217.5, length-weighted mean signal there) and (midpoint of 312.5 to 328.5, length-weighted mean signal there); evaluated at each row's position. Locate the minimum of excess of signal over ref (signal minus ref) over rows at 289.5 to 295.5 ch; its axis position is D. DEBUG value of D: 295.0 ch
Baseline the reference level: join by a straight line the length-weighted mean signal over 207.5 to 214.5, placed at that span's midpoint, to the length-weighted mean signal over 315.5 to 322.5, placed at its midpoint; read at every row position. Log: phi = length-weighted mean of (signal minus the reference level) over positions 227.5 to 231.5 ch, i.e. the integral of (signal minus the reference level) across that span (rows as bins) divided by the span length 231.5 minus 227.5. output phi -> 0.1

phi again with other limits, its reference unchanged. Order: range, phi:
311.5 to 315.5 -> 0.0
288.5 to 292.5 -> 0.5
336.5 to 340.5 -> 0.8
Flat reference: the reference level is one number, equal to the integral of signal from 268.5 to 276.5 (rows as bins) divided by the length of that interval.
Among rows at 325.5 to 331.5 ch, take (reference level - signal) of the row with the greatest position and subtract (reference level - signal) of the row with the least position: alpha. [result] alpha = -0.178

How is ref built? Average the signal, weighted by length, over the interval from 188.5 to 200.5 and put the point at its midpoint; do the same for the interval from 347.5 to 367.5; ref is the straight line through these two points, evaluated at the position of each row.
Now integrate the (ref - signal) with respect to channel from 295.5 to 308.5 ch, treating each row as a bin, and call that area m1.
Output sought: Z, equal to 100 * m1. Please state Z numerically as 480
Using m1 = 4.8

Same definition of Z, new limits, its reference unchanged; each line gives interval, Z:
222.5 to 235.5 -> -22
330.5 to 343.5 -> 212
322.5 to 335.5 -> 545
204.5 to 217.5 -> 12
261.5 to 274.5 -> 49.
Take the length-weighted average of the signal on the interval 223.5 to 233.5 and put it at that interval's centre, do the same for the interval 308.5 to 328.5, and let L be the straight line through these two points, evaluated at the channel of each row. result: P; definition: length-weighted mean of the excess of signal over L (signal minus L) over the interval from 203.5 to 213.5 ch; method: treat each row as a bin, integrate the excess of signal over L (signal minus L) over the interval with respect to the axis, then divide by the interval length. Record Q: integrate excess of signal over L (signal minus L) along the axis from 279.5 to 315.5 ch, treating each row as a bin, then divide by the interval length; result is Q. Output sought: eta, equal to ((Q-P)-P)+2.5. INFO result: 3.1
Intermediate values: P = -0.2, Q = 0.25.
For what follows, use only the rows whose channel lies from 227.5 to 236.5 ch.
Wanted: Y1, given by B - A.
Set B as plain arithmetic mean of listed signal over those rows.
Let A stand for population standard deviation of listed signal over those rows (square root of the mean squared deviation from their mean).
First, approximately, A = 0.03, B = 1.29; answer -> 1.25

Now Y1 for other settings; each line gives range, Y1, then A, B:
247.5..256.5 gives 1.15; 0.05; 1.20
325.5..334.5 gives 0.79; 0.10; 0.88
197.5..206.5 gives 1.25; 0.03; 1.27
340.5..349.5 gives 1.20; 0.06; 1.26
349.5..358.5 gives 1.21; 0.03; 1.23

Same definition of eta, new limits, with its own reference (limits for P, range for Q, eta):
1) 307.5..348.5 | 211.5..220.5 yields 1.7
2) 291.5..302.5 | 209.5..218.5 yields 1.7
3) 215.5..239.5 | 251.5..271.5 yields 2.7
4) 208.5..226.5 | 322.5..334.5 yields 3.0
